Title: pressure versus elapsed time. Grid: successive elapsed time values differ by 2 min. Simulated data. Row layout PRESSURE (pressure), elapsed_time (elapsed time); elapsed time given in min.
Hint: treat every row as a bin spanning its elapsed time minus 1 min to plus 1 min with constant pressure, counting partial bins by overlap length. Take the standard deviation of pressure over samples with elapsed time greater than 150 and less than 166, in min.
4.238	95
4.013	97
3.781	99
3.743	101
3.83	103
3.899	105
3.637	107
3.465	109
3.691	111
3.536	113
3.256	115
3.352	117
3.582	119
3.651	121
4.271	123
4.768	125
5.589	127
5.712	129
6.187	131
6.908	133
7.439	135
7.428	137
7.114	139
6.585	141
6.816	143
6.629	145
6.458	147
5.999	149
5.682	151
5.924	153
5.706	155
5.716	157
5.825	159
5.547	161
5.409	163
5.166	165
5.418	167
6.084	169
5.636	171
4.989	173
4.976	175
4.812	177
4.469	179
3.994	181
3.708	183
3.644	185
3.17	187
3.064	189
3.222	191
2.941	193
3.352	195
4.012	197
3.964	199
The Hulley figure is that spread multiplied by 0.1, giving 0.02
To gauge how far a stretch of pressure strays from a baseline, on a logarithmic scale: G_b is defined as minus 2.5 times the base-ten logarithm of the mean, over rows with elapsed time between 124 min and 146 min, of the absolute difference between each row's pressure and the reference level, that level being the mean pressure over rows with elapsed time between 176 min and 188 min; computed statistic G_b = -1.0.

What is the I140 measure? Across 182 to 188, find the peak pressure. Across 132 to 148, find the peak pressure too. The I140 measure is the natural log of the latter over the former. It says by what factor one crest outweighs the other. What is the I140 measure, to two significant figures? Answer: 0.70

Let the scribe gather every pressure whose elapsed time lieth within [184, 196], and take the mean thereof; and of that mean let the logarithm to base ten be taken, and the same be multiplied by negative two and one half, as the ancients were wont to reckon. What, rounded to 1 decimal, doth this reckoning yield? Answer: -1.3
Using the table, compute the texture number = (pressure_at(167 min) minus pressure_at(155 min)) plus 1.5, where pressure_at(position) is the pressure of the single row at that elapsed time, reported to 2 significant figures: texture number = 1.2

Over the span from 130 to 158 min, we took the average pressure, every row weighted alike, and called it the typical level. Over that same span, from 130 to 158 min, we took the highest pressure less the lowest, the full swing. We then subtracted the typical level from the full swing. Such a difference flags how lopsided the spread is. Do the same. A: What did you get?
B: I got -4.7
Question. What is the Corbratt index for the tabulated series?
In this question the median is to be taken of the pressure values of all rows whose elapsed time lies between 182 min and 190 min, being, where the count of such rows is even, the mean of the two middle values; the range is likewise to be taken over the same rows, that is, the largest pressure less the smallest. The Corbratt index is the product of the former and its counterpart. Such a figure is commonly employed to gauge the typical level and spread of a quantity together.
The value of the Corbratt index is 2.2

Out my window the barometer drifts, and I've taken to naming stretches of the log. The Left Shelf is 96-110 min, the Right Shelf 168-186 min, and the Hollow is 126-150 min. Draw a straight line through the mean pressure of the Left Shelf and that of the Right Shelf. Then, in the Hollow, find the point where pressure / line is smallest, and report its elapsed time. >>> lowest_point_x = 127 min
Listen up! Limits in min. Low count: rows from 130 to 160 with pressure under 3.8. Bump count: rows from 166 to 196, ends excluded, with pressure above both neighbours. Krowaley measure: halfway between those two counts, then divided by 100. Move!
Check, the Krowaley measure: 0.010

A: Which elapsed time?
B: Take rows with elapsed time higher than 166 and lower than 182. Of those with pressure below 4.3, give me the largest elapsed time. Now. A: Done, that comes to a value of 181 min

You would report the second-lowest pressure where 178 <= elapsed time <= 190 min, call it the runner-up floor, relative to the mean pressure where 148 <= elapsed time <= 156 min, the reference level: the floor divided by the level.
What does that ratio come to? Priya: 0.5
